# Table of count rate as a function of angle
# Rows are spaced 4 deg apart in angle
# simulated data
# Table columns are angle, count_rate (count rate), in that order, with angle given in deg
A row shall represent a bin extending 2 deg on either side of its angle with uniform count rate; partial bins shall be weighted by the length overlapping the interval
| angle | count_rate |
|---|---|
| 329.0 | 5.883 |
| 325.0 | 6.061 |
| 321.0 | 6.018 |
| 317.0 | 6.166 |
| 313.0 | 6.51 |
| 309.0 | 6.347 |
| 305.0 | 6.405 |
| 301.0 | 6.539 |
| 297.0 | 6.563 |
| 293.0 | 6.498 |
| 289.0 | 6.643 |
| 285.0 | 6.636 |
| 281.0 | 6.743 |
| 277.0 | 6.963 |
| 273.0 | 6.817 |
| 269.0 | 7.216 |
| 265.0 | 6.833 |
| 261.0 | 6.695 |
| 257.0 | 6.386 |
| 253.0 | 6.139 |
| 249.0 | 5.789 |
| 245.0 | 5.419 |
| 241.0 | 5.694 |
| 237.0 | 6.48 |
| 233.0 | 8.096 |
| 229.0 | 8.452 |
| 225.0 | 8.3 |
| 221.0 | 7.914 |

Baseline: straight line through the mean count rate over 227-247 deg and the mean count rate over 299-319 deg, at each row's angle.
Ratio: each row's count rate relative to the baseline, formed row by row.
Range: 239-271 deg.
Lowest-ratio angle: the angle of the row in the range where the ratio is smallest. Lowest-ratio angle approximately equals 245.0 deg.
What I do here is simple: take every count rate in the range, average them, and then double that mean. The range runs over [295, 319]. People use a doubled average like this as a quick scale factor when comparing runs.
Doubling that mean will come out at 12.8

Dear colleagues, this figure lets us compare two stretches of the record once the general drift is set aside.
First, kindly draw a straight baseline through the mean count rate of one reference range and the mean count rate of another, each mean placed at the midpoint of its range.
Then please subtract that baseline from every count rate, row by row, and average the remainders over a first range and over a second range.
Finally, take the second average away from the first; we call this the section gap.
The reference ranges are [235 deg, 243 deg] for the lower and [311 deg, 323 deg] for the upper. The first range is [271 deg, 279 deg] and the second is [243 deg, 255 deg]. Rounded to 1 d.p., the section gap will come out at 1.1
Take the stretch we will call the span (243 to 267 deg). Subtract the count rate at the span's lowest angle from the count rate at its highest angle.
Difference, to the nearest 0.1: 1.4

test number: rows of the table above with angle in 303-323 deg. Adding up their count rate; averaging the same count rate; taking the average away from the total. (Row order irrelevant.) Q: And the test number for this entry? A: 25.2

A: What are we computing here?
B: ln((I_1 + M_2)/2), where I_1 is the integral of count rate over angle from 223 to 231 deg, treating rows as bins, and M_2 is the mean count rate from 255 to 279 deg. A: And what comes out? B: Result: 3.6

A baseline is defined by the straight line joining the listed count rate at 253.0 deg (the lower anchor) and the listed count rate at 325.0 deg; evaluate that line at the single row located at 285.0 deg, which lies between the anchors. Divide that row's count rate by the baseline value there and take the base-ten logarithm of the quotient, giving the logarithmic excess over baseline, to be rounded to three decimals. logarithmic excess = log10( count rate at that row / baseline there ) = 0.036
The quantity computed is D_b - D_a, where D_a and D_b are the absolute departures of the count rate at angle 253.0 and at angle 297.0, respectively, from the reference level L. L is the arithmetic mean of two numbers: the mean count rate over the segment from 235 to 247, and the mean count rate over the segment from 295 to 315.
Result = 0.4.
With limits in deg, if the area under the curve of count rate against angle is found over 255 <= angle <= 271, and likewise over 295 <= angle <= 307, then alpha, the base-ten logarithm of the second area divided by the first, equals -0.14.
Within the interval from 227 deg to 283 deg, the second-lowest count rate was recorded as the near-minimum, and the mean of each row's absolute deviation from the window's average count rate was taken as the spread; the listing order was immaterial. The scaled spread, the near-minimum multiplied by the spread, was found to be 3.5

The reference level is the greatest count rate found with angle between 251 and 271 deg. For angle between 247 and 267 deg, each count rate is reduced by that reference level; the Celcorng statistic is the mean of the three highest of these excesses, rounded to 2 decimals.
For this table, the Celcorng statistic -0.58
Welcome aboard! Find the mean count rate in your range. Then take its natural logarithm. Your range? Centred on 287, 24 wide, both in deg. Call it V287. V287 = 1.90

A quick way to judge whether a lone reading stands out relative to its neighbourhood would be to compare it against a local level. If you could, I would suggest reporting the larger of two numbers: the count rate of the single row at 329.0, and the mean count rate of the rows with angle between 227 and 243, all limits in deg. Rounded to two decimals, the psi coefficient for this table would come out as 7.18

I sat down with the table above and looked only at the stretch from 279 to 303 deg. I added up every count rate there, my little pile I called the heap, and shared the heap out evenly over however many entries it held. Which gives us 6.6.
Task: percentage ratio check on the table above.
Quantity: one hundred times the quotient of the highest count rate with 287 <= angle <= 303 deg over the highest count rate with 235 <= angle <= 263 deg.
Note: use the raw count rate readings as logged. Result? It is 99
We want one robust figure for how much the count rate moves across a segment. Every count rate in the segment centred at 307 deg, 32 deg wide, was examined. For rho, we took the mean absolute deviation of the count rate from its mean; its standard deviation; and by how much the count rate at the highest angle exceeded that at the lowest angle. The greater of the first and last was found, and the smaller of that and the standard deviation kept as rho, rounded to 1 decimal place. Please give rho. 0.2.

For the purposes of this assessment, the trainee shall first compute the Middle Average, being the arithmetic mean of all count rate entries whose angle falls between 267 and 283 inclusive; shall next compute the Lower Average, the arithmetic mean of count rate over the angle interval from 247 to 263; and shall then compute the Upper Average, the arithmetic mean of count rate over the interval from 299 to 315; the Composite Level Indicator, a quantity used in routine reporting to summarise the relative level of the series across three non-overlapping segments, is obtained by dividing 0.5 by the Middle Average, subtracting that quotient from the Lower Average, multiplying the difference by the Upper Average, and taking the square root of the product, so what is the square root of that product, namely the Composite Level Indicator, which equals 6.31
